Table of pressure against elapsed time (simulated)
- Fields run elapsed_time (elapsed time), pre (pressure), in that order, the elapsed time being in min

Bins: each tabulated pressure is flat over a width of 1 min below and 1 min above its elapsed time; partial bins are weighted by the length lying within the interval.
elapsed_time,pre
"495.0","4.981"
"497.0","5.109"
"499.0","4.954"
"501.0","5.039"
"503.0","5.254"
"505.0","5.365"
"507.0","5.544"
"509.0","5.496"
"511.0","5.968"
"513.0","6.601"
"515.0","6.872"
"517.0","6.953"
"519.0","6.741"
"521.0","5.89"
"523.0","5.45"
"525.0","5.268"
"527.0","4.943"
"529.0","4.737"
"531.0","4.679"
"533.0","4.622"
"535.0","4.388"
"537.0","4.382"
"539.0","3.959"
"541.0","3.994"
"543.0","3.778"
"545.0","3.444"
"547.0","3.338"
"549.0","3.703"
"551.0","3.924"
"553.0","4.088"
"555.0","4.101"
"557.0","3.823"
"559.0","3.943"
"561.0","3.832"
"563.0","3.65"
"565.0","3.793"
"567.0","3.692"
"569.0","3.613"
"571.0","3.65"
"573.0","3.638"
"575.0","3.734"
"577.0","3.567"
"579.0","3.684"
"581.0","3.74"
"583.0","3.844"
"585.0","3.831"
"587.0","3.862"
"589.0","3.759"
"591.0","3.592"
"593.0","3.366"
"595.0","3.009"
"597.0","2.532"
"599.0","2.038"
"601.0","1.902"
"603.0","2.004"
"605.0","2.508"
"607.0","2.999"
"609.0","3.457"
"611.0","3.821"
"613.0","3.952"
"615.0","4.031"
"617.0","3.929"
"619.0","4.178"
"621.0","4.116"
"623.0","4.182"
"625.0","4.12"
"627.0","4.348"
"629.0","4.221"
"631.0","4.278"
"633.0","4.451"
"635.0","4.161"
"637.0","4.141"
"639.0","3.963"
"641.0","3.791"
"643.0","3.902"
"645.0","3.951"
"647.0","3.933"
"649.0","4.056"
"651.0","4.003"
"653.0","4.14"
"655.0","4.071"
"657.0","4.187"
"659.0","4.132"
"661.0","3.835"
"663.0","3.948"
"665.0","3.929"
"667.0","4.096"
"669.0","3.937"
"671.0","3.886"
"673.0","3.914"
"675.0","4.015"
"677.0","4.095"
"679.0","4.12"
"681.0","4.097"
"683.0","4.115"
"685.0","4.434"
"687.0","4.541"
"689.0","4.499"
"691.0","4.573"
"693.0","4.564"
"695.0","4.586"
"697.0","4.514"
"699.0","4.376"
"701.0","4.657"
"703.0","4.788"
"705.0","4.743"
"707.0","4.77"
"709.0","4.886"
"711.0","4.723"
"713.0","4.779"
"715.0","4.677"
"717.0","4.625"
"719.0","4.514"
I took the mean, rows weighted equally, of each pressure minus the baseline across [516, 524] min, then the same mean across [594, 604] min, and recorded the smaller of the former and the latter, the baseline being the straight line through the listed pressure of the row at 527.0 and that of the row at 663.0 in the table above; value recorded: -2.1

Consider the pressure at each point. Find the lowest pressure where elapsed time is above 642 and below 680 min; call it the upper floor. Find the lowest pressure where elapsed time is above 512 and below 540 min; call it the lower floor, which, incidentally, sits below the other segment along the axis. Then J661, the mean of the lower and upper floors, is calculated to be 3.9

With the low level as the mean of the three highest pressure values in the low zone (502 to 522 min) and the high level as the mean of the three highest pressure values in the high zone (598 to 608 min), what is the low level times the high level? 17.2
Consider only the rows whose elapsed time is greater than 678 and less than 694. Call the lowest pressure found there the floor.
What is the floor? 4.097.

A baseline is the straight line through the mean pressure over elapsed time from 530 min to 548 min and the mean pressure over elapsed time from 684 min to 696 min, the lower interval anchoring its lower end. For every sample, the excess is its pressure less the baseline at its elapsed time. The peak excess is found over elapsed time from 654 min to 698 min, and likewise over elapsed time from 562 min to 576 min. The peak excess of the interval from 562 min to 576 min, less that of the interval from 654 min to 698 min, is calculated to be -0.39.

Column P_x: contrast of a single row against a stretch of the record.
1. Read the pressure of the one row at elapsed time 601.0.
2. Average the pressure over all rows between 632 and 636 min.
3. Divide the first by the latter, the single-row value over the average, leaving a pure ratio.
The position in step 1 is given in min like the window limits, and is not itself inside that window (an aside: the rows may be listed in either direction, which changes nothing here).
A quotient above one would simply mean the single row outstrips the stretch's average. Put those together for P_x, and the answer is 0.4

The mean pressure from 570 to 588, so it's 3.7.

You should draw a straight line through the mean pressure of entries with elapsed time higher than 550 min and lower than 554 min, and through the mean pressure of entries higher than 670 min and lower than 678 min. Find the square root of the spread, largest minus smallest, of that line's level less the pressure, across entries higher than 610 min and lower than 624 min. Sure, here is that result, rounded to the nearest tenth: 0.6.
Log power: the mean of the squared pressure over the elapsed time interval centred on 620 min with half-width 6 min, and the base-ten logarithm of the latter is 1.22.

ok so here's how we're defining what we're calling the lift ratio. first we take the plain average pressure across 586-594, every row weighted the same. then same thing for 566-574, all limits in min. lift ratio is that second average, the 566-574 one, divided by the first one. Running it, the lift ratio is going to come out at 1.0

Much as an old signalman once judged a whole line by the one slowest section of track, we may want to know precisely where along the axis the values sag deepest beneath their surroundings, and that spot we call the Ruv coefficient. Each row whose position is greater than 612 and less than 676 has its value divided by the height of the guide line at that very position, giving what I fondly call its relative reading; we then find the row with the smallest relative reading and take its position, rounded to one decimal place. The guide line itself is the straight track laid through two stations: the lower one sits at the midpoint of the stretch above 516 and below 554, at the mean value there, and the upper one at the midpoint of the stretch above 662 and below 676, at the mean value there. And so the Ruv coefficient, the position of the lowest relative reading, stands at 641.0 min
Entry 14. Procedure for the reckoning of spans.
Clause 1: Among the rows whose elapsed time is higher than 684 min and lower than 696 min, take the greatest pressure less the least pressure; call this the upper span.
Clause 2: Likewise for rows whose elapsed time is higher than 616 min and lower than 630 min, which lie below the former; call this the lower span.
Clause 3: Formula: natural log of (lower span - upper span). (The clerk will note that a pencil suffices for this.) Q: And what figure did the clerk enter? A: -1.3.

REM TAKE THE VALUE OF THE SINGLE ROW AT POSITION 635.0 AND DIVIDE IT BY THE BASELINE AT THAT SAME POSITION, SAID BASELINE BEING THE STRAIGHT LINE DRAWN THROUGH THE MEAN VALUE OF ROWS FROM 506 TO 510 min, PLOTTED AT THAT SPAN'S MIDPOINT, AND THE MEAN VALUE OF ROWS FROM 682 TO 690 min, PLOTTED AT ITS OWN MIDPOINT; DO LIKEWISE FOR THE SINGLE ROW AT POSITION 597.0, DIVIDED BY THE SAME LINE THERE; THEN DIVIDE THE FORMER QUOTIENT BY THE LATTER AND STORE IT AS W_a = 1.7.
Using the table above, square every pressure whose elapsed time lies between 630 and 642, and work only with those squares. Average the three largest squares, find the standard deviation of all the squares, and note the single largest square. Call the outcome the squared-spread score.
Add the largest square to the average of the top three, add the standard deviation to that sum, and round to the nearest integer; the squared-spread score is 40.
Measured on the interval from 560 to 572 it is 30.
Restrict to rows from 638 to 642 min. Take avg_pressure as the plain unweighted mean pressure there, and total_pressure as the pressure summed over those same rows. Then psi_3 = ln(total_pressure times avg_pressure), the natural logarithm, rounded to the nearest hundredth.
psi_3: 3.40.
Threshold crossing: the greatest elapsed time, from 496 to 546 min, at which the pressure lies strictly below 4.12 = 545.0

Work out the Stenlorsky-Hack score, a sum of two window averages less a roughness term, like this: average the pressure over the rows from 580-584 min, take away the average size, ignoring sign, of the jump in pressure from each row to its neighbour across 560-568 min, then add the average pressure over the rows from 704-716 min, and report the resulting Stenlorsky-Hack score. 8.4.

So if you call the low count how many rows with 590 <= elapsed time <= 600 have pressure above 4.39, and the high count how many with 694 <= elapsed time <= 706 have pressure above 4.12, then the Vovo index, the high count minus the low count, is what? 6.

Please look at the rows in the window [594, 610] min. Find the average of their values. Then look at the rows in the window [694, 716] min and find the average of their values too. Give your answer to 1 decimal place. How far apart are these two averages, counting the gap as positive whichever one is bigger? 2.1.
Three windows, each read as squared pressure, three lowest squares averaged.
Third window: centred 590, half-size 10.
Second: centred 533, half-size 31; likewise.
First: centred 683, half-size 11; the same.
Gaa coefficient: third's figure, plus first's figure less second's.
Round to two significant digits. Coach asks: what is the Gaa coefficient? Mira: 11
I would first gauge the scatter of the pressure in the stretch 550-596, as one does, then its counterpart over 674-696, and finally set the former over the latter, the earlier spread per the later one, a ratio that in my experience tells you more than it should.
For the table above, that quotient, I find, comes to 1.0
